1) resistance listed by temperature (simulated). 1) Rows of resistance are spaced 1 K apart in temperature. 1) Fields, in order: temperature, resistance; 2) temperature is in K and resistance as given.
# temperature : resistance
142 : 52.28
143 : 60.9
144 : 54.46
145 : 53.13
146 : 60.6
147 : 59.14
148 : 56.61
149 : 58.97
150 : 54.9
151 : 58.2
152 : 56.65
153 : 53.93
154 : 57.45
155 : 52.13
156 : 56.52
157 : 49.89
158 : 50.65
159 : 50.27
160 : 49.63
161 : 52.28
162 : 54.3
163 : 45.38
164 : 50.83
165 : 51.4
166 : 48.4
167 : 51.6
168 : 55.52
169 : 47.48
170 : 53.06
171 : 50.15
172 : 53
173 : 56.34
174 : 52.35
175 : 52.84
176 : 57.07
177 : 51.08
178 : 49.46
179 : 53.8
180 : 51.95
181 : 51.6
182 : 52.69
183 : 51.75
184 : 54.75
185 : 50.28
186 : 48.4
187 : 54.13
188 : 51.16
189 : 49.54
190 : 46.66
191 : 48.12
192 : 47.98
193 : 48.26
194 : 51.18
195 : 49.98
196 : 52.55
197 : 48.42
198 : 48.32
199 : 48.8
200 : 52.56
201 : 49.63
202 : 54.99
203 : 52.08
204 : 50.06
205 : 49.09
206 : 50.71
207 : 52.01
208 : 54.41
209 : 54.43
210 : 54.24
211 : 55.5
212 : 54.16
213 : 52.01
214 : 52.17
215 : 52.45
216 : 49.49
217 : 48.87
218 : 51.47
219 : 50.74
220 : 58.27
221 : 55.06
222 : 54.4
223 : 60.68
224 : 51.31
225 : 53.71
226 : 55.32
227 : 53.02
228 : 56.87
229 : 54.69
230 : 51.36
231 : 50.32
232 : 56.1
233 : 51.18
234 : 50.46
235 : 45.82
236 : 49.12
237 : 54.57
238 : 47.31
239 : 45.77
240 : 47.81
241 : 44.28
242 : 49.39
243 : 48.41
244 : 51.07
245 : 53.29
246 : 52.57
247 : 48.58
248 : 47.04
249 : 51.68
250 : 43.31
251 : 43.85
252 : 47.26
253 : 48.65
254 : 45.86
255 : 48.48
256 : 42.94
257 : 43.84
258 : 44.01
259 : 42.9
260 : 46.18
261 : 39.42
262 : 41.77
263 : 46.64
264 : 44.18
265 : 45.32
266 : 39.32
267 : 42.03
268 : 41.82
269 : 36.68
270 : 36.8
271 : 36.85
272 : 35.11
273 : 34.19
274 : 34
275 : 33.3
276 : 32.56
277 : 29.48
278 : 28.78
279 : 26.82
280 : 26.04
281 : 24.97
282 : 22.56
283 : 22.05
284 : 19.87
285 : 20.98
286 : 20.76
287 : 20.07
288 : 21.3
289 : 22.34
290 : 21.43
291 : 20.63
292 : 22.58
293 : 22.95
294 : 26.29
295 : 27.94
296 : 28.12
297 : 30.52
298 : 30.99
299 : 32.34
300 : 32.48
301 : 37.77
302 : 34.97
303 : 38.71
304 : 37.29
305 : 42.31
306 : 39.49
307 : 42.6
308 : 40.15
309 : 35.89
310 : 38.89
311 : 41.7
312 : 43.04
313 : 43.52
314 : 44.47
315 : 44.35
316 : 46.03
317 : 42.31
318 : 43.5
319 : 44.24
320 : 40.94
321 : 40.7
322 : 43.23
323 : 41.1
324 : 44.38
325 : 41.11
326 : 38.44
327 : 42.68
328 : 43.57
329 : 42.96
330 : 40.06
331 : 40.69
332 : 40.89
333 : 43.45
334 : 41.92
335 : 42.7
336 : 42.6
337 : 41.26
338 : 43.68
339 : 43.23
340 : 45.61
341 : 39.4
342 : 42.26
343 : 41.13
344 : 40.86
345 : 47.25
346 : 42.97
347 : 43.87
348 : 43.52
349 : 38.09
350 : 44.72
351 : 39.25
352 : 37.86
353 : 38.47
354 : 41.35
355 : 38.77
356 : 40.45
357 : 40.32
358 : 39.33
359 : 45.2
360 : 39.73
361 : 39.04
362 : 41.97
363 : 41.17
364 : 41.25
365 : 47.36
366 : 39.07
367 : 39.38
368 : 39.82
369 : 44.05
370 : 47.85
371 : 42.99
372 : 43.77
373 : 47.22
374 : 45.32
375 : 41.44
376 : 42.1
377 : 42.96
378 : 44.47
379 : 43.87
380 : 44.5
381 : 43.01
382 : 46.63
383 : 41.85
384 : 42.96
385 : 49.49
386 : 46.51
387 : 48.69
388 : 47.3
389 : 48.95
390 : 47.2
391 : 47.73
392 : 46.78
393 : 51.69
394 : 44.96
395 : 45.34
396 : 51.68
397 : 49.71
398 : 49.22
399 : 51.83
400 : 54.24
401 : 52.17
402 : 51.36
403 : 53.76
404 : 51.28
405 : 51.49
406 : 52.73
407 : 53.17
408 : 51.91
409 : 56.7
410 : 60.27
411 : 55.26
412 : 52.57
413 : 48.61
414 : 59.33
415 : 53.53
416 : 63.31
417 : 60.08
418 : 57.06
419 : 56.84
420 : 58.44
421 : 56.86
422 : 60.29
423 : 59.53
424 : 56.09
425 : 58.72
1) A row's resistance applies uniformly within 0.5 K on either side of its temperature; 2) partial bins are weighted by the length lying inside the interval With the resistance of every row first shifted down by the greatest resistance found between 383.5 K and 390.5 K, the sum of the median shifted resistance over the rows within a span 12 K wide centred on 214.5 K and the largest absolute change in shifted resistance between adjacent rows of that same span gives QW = 10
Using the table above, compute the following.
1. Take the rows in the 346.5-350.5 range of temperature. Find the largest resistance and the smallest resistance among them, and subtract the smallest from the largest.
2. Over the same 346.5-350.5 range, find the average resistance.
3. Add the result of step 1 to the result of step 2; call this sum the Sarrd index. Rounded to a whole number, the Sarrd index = 49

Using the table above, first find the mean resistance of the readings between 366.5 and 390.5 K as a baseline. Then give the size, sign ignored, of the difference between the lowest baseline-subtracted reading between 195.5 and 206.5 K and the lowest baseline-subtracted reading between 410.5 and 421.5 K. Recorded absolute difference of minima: 0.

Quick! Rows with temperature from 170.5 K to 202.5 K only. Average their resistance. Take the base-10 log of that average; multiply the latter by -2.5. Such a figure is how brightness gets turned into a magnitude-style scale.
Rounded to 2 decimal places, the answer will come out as -4.27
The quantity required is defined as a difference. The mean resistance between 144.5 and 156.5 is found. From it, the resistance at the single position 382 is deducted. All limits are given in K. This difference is 10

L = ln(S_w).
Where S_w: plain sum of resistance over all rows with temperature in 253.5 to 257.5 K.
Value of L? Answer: 5.20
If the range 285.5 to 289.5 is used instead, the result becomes 4.44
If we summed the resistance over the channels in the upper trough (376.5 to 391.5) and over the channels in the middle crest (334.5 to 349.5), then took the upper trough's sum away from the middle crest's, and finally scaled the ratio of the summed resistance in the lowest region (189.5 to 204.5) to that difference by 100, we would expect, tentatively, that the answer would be -1572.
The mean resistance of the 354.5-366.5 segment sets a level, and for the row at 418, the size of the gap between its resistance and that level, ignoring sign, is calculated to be 16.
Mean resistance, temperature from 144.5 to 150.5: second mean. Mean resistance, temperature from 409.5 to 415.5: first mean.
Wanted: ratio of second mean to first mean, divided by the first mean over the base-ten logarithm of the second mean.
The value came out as 0.033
